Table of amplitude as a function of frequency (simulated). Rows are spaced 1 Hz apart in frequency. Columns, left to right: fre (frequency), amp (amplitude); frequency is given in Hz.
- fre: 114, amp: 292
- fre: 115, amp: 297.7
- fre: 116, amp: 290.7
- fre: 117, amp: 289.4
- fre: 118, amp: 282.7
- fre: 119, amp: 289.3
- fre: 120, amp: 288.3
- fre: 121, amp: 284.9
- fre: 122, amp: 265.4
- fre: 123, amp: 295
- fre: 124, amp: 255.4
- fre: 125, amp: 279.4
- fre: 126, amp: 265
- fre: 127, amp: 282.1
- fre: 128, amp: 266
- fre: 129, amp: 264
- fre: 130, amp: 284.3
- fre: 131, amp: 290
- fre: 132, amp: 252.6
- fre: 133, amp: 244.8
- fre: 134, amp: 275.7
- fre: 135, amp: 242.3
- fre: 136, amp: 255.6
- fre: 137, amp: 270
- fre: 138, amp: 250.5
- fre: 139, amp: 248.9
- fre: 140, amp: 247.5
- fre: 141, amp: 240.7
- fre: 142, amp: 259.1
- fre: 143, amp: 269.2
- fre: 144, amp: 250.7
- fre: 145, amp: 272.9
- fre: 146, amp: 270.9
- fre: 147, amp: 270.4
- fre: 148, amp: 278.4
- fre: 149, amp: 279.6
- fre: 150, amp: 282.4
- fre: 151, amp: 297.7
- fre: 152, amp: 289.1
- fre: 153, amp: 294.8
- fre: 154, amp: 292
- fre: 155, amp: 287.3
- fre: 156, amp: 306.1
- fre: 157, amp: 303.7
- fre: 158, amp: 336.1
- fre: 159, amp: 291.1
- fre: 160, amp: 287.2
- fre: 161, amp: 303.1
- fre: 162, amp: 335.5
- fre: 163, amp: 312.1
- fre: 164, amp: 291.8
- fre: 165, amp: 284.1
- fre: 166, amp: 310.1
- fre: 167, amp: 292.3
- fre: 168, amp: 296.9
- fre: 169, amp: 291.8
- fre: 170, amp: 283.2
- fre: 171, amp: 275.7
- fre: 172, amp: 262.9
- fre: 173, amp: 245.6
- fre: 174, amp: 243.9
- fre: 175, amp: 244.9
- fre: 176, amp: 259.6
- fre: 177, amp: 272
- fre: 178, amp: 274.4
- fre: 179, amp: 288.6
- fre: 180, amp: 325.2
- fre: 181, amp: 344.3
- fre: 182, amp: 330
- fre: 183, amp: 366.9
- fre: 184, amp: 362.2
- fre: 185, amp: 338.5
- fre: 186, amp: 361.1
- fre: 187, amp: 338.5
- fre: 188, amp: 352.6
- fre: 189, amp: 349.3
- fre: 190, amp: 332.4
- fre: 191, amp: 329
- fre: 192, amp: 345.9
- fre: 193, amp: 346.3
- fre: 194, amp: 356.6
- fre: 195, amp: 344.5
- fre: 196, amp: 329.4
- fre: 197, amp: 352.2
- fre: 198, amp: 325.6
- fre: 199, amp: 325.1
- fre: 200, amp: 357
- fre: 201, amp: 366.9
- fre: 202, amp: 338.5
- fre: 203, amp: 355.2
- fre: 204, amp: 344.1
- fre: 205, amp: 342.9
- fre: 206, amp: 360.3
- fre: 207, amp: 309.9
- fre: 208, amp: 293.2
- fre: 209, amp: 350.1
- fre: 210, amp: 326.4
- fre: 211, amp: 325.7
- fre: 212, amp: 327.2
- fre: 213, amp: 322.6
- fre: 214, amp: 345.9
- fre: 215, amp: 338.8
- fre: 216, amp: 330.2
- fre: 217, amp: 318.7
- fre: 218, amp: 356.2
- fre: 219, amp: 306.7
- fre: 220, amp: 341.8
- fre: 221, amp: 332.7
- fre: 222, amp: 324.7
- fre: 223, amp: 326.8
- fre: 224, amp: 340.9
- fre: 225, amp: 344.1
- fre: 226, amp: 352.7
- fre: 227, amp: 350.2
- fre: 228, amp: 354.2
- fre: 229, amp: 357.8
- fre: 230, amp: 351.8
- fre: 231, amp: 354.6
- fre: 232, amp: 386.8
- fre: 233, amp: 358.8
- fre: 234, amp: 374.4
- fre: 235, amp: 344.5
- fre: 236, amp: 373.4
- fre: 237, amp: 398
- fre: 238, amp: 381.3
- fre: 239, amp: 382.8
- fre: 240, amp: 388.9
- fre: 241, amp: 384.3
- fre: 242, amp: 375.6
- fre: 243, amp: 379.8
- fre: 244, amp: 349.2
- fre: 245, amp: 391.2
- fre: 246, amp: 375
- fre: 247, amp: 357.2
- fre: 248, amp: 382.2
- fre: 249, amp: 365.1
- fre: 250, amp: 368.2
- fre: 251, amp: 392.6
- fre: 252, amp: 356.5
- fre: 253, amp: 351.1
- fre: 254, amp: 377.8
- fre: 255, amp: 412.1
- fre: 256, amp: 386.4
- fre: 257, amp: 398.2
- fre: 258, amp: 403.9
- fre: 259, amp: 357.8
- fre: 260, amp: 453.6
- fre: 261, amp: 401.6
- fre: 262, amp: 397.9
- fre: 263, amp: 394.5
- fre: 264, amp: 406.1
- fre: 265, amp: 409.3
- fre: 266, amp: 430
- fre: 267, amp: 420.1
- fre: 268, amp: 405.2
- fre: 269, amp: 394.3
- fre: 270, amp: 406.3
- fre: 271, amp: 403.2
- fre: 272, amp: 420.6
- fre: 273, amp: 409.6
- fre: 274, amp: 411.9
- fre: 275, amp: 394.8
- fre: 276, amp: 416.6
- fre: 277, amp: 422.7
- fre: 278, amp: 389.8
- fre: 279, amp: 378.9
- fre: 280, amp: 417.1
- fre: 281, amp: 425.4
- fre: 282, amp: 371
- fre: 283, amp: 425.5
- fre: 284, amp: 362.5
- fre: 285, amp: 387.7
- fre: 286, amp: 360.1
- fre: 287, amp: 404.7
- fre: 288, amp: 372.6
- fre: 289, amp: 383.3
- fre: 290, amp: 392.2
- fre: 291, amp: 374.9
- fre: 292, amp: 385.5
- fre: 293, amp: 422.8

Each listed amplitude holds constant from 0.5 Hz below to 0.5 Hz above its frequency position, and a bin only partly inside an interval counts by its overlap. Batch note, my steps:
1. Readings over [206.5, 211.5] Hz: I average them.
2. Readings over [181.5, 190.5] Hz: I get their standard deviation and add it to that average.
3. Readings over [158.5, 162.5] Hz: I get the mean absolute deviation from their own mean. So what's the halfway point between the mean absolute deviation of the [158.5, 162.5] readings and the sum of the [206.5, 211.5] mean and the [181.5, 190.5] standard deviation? 175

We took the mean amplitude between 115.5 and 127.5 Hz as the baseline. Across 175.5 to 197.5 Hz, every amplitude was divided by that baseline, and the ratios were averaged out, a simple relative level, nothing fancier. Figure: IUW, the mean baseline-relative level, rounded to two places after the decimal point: 1.18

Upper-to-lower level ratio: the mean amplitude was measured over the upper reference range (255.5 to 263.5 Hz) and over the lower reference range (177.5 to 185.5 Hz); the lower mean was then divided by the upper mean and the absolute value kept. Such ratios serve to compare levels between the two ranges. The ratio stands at 0.82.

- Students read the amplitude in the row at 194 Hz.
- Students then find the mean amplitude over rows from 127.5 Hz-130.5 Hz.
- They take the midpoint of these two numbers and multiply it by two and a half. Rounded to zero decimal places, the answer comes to 785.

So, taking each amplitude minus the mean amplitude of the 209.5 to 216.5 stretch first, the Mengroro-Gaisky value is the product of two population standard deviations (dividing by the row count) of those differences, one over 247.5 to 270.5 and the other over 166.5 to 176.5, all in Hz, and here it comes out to 477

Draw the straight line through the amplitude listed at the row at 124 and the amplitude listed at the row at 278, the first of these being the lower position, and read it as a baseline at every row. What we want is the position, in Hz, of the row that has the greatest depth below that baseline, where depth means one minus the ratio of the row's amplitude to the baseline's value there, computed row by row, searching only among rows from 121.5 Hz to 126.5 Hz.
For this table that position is 124 Hz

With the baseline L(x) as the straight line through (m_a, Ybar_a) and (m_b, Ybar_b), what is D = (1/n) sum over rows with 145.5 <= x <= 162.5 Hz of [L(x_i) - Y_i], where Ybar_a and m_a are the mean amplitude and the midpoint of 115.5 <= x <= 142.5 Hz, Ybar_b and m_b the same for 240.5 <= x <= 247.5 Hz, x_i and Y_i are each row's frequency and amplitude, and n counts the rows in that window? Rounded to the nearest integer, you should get -3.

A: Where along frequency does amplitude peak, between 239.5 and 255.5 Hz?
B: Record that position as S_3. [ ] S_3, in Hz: 255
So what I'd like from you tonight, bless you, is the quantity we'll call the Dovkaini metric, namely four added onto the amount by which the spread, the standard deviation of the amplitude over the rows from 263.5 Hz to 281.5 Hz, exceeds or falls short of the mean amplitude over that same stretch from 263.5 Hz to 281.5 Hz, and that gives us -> -392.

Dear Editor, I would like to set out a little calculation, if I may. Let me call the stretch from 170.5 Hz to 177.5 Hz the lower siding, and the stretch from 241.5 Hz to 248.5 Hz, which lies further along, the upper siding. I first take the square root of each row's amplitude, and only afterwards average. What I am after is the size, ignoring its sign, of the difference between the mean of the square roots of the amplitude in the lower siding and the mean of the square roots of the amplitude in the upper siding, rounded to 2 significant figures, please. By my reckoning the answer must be 3.3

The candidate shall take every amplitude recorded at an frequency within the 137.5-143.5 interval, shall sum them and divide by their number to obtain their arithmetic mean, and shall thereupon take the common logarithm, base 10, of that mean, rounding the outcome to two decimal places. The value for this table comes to 2.40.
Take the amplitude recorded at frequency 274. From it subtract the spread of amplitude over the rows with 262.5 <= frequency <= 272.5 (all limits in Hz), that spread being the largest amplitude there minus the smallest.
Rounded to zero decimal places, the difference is 376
